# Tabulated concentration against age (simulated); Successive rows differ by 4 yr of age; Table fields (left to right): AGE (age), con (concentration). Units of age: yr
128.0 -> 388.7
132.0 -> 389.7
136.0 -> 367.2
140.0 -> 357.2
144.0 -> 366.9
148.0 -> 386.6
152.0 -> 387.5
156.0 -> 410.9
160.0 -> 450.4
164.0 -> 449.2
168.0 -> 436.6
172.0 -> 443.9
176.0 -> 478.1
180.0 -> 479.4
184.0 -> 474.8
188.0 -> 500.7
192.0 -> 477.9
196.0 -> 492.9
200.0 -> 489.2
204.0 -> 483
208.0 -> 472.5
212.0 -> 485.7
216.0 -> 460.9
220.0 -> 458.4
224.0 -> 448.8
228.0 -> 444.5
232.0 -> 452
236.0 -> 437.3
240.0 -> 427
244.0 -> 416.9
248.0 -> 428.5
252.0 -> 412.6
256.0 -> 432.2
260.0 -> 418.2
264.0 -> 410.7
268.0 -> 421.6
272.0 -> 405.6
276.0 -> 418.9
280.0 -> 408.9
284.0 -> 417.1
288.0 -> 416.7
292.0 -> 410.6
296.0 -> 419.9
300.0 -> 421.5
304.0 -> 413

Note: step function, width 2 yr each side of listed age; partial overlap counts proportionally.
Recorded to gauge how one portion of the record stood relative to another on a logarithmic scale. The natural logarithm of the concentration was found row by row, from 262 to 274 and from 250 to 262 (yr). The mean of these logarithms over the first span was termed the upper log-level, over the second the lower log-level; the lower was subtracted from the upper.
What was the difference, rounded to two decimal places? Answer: -0.02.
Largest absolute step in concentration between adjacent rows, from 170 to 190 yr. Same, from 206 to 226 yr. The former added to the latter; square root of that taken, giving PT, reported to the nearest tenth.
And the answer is 7.7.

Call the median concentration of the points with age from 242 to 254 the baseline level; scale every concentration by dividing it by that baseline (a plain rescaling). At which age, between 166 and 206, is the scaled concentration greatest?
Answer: 188.0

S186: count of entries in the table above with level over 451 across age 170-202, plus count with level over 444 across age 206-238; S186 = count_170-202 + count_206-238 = 14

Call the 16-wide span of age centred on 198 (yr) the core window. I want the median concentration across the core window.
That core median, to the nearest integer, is 486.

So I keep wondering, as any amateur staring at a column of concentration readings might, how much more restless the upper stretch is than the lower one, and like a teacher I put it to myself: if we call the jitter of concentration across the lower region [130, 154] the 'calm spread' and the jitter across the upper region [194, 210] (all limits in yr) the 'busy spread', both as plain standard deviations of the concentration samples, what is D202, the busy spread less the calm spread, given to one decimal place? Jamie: -4.8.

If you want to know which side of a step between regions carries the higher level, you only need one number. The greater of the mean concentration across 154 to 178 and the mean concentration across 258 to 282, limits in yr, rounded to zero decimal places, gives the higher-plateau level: 445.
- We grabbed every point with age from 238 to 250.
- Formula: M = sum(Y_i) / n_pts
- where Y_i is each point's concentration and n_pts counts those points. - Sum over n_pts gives 424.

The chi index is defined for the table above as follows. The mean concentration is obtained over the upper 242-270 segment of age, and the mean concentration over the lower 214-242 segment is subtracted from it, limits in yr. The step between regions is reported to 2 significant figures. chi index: -27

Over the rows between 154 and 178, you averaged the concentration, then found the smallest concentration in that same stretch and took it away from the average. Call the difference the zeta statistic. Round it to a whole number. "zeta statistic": 34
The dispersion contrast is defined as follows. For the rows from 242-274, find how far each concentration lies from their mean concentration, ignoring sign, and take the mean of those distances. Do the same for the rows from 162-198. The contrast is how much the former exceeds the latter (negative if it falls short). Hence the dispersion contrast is -11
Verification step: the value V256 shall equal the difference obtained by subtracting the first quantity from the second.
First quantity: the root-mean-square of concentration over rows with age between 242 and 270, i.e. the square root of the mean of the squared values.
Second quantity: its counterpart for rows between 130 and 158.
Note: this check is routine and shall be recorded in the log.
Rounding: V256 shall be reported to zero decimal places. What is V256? -39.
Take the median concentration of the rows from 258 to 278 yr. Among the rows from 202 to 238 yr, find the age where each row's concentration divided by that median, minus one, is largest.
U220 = 212.0 yr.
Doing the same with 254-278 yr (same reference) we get 256.0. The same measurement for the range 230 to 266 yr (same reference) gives 232.0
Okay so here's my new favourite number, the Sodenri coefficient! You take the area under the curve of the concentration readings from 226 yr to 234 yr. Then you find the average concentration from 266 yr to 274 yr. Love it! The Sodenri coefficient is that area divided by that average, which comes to 8.7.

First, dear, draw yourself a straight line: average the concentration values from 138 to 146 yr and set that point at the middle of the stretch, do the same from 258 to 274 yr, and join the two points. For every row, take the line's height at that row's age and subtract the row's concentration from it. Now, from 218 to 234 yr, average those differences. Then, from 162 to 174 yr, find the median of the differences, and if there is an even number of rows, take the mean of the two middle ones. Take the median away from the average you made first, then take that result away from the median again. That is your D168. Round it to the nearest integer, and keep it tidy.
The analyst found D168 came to -85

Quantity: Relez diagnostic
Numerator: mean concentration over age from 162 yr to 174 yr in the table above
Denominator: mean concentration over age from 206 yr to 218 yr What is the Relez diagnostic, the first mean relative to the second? 0.94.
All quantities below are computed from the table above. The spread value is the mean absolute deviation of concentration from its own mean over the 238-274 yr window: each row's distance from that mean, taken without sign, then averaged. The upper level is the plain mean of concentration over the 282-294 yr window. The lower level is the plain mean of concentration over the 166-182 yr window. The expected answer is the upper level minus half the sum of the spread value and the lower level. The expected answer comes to 181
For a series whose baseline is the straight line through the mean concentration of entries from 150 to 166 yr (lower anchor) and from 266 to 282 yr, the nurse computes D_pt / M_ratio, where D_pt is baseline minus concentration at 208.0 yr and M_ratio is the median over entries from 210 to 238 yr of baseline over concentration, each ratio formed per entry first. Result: -57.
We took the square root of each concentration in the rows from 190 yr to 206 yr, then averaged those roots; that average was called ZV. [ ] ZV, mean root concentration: 22.0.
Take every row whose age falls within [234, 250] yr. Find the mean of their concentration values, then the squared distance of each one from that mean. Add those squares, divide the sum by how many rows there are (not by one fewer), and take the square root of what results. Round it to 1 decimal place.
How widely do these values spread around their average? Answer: 7.2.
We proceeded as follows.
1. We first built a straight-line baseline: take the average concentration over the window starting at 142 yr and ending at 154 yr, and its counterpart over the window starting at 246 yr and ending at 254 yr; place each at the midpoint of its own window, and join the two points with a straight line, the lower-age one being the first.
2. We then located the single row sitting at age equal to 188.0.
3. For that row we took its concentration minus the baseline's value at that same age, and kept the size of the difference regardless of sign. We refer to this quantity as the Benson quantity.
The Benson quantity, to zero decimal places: 105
